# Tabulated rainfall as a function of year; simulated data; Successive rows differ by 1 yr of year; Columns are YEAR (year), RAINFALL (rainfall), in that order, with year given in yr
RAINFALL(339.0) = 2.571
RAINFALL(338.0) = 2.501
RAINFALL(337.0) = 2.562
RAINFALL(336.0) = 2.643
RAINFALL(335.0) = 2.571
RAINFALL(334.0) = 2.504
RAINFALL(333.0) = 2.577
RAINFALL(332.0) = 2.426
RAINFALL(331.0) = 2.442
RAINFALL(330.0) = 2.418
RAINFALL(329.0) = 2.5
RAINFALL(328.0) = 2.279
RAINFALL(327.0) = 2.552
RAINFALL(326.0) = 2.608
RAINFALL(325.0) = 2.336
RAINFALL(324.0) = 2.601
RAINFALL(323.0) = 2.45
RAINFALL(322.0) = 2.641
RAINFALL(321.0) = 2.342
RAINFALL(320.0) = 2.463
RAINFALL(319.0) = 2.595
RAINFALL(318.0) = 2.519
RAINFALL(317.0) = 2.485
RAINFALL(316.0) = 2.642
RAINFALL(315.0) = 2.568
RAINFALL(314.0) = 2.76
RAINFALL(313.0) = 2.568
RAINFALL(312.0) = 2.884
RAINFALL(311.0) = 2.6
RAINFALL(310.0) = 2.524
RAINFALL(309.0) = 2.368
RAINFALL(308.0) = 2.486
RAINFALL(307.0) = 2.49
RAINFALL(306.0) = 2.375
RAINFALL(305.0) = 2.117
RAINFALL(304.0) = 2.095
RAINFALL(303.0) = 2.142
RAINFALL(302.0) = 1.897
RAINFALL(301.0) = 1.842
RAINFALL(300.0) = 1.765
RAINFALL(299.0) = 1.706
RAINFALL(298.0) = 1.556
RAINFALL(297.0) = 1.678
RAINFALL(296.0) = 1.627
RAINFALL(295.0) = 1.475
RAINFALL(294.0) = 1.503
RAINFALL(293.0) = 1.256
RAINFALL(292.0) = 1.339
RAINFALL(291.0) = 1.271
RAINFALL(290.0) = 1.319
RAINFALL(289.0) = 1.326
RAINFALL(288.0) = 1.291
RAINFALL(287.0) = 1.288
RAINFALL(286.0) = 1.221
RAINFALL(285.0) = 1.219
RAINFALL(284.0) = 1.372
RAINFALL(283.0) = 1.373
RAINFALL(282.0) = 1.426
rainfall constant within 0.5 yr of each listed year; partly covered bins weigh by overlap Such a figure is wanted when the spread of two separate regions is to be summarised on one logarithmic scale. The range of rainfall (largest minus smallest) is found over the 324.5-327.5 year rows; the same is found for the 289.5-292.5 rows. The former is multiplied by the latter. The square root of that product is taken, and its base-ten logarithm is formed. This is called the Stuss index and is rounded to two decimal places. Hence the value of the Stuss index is -0.87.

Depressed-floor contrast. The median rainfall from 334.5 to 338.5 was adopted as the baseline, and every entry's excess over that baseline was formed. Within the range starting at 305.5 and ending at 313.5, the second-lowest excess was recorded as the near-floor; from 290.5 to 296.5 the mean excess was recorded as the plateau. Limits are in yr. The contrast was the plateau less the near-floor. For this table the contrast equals -1.0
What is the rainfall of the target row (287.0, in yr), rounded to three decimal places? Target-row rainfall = 1.288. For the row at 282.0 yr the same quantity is 1.426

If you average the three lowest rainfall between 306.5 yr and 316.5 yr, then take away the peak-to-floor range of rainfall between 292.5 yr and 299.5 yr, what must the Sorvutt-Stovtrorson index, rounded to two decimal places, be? 2.00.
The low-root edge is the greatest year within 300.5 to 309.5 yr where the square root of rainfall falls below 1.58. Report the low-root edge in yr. 309.0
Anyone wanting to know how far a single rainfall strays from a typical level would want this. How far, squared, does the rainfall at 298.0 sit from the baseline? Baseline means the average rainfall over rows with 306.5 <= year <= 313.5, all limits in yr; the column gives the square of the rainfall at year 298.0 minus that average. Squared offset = 1.01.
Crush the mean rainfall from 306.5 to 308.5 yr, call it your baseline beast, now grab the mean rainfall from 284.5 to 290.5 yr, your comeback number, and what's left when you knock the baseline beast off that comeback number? -1.2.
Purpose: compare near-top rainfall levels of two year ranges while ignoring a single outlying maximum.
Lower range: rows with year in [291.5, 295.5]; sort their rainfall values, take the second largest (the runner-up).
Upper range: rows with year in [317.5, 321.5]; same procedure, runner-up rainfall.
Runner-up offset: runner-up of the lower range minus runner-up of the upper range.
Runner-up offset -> -1.0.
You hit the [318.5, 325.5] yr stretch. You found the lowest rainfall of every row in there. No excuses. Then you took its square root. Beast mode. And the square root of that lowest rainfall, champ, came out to 1.53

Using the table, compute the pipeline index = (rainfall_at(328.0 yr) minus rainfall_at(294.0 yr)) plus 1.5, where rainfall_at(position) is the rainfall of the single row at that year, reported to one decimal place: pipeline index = 2.3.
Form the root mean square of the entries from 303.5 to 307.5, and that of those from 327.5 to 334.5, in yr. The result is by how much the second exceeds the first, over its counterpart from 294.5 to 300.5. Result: 0.11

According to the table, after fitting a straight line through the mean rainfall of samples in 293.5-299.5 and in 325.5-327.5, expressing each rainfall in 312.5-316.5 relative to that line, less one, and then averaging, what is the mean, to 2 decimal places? 0.21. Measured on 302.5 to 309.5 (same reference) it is 0.20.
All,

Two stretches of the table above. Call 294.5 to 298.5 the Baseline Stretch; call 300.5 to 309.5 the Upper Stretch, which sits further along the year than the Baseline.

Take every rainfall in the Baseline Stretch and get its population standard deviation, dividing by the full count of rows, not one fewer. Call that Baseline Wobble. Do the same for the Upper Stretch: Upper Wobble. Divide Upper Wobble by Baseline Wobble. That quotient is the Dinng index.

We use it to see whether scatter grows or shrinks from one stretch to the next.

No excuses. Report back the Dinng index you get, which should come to 3.0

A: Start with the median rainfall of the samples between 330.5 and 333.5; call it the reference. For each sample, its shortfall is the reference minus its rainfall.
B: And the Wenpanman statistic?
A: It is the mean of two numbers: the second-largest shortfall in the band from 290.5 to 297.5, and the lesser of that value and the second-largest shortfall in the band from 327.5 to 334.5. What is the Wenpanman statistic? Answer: 0.60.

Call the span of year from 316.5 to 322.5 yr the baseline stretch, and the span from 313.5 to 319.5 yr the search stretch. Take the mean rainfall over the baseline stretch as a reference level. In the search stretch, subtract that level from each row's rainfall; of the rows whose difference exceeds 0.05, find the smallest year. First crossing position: 314.0 yr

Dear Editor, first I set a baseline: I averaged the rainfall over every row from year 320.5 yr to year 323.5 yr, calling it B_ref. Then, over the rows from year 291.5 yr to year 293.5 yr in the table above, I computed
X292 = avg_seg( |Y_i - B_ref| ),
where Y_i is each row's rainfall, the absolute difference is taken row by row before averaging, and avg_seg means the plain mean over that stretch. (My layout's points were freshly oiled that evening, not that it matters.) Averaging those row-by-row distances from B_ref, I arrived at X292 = 1.18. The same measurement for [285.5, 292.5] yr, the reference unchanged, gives 1.18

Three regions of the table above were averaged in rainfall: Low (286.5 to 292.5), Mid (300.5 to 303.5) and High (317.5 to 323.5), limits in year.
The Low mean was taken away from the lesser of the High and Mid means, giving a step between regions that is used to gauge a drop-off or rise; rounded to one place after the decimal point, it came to 0.7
